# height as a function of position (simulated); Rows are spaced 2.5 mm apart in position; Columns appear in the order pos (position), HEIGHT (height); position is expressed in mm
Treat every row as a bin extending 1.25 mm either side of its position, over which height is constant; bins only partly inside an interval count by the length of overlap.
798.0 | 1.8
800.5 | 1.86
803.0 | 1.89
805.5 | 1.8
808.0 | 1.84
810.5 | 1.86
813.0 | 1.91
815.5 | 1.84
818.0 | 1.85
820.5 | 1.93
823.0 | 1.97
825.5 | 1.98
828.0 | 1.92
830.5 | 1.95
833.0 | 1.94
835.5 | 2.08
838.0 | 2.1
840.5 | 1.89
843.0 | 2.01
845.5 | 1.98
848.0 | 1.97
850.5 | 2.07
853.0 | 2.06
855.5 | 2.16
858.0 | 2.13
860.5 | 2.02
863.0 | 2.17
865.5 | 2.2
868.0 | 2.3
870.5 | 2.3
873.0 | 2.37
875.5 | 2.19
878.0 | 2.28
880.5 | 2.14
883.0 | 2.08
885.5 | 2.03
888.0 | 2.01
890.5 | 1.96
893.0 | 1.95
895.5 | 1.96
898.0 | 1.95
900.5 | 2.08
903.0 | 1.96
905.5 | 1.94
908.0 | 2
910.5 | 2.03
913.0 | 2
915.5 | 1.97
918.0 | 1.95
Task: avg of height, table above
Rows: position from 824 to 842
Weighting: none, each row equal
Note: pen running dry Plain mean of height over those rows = 1.98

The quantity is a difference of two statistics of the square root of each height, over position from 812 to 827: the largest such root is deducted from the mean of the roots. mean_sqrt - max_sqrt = -0.024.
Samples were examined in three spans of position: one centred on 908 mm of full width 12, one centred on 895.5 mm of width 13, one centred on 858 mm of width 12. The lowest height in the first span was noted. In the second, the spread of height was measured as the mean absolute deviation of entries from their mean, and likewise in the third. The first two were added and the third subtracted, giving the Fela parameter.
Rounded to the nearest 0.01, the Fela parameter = 1.93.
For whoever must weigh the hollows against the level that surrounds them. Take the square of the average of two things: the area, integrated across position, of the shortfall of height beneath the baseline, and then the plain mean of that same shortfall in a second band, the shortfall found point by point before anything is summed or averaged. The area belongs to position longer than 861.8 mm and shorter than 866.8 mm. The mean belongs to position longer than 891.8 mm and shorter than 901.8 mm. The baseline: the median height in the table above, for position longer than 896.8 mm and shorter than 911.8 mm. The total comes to 0.27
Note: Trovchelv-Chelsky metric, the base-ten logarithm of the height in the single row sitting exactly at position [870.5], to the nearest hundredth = 0.36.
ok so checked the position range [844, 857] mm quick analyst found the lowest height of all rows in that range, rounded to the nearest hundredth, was 1.97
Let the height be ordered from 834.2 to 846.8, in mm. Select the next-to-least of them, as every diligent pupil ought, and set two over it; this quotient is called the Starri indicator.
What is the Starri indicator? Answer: 1.01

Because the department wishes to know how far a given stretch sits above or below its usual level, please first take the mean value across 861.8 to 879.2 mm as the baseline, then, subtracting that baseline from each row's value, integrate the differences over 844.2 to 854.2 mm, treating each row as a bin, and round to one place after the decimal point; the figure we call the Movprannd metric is -2.4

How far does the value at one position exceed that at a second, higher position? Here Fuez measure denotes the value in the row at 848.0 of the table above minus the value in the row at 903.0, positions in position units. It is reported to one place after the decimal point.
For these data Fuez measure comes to 0.0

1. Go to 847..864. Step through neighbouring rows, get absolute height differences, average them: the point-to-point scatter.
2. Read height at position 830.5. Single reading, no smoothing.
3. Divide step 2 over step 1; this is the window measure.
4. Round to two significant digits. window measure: 23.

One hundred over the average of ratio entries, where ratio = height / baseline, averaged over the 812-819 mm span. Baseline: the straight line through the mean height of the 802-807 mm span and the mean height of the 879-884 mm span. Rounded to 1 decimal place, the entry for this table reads 100.9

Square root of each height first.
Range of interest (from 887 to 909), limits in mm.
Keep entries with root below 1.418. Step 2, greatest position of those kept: 908.0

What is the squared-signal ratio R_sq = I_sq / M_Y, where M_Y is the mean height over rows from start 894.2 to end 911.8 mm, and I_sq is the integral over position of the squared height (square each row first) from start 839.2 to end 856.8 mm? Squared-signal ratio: 36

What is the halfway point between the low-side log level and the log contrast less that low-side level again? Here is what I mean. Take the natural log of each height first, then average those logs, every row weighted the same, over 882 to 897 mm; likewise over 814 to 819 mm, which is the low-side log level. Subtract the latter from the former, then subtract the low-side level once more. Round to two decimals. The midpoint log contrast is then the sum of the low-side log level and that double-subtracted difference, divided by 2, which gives 0.04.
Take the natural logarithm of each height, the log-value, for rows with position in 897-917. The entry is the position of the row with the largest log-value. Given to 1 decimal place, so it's 900.5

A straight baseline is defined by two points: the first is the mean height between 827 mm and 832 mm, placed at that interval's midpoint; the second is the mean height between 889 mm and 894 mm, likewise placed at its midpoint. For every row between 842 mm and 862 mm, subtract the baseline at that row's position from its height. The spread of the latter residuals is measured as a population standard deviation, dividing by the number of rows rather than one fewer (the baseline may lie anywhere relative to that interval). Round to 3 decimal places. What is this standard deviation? 0.063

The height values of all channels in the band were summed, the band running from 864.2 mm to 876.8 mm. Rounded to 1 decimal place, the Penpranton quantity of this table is 11.4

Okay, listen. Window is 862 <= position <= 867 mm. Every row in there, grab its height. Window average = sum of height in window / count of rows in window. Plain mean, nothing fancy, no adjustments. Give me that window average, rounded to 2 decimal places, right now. 2.19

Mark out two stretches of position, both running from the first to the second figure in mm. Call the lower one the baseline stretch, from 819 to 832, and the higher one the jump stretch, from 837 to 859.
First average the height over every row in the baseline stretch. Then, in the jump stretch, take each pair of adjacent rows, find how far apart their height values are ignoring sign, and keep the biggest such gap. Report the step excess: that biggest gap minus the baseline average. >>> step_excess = -1.74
